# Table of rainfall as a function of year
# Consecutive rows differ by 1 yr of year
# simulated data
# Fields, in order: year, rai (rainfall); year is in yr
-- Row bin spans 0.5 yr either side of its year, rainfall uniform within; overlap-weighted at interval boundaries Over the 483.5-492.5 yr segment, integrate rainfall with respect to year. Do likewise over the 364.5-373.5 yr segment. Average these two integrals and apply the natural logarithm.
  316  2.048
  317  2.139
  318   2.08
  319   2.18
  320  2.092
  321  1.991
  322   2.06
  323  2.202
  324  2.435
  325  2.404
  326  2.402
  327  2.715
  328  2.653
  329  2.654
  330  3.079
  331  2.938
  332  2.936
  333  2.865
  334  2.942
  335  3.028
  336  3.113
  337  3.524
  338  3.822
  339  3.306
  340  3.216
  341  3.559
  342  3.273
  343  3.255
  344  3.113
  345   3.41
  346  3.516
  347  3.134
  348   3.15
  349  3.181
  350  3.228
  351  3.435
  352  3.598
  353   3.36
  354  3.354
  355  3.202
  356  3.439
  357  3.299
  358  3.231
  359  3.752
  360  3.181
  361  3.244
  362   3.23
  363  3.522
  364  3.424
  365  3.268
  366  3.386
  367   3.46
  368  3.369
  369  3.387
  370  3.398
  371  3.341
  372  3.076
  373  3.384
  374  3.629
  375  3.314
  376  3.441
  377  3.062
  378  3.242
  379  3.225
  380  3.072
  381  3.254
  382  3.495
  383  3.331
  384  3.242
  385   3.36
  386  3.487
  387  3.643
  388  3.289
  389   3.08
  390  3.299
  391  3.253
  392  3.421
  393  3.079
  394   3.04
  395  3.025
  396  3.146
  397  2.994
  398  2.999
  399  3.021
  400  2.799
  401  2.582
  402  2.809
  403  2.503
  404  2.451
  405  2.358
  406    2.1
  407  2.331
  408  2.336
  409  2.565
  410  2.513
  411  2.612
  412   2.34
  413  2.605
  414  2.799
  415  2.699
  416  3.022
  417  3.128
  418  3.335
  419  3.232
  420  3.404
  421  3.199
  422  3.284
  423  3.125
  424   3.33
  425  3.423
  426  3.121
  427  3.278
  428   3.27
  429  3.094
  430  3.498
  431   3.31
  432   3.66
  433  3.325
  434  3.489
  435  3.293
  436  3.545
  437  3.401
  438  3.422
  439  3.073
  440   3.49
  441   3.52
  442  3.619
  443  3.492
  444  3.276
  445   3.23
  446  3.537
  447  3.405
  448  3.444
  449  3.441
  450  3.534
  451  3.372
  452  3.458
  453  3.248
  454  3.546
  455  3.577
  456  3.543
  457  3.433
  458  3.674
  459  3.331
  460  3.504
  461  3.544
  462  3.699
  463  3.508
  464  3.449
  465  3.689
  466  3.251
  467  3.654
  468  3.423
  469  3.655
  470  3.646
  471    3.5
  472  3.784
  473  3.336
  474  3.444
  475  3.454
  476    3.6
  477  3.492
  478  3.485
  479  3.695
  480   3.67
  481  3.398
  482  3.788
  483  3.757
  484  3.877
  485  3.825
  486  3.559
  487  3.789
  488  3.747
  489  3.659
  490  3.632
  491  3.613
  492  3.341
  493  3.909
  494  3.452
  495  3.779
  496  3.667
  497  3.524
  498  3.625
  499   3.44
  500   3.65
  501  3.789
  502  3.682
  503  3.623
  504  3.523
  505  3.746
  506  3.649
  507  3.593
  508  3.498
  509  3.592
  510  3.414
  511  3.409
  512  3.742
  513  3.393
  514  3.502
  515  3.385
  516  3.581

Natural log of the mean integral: 3.45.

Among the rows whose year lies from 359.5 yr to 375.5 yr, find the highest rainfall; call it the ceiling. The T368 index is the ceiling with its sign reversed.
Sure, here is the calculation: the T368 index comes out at -3.63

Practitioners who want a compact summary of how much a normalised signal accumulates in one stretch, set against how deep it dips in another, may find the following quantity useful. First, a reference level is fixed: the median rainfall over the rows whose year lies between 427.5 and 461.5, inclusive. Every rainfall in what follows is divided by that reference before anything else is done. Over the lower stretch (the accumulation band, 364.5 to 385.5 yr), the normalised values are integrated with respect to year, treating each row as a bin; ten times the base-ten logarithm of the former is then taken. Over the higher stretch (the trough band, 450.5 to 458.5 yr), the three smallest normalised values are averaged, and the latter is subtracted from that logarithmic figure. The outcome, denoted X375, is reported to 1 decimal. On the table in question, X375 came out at 12.1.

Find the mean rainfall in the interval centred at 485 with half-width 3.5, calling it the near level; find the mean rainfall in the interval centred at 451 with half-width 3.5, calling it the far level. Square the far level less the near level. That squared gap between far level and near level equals 0.108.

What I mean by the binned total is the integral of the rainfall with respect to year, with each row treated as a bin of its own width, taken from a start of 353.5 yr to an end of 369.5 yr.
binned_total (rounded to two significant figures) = 54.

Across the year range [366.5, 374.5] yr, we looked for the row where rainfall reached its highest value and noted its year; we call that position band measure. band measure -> 374 yr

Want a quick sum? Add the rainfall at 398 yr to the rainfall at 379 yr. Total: 6.22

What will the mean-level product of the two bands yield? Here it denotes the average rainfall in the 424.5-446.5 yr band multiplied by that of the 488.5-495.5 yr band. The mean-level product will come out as 12.3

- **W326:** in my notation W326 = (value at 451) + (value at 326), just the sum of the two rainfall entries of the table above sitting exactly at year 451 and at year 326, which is 5.77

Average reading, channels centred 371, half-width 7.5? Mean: 3.35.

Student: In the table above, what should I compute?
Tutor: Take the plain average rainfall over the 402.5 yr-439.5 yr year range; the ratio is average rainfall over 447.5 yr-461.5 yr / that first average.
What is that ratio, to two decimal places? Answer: 1.15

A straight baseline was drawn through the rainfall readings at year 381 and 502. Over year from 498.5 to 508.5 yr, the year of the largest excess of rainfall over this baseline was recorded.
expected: 501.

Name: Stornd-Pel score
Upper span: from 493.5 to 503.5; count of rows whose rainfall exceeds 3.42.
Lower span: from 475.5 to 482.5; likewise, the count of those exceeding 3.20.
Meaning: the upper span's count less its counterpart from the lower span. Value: 3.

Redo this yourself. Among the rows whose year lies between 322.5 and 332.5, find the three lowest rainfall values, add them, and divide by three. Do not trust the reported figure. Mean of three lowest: 2.3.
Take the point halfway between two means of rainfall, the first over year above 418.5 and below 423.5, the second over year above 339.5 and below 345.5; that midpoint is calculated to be 3.28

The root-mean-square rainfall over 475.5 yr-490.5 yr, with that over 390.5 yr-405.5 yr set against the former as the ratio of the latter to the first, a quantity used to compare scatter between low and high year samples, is 0.79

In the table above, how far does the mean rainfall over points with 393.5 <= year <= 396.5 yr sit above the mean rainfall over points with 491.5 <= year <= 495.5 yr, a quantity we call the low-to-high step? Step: -0.55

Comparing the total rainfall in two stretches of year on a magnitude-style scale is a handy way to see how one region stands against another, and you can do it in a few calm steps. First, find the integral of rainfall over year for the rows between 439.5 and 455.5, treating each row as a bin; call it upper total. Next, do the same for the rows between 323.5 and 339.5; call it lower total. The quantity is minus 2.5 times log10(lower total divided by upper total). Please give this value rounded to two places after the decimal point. 0.18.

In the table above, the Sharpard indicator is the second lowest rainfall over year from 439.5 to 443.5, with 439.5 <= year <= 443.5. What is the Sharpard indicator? 3.492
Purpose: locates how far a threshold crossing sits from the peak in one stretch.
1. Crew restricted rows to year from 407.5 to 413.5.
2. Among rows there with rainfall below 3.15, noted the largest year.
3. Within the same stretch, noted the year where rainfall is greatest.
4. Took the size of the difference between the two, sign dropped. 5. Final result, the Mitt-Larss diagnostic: 2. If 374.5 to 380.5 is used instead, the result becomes 4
